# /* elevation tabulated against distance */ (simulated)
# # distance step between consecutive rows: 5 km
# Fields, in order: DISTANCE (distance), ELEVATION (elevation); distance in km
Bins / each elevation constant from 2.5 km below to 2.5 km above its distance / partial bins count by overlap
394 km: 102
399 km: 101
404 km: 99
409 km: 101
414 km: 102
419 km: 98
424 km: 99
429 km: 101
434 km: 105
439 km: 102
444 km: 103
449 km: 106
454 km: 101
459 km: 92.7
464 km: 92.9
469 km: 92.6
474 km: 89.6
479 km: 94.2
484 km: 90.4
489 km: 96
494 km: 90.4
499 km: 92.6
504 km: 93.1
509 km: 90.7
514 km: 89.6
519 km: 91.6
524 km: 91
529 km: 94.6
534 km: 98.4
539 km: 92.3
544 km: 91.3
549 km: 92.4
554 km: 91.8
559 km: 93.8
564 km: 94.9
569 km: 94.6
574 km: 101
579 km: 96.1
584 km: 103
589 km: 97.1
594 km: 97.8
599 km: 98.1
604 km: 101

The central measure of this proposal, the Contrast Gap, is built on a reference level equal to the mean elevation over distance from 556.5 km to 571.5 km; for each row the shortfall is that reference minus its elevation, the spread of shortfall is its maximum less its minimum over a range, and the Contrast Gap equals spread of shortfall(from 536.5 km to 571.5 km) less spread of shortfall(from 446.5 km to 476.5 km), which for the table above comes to -12.8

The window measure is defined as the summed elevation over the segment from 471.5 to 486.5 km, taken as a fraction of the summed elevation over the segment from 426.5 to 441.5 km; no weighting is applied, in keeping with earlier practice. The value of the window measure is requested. 0.89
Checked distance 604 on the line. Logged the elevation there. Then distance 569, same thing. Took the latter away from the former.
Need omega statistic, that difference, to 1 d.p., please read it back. 6.4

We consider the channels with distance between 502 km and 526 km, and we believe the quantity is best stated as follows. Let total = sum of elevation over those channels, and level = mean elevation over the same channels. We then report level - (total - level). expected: -274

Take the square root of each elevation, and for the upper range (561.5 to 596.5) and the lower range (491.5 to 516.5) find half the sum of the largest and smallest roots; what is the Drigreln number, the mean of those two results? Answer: 9.7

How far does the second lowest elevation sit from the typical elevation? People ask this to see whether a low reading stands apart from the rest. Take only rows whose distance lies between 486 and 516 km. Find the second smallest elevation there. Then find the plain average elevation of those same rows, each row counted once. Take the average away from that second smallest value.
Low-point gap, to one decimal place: -1.7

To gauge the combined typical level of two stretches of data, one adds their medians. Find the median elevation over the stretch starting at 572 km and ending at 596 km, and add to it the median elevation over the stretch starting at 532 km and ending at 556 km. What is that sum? 190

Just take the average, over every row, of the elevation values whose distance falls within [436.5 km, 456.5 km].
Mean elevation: 103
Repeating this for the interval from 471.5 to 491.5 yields 93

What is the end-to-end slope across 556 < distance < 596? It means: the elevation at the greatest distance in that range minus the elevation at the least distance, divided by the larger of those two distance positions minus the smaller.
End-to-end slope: 0.11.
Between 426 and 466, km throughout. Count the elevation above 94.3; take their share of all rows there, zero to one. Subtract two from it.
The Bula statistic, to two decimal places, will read -1.25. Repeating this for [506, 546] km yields -1.75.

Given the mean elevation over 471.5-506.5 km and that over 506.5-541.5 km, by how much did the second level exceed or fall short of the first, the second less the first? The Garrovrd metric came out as 0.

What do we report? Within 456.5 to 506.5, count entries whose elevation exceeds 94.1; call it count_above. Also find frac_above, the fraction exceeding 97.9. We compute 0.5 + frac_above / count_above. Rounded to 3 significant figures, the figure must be 0.500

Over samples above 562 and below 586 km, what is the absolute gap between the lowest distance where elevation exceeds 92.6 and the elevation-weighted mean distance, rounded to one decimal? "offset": 10.2 km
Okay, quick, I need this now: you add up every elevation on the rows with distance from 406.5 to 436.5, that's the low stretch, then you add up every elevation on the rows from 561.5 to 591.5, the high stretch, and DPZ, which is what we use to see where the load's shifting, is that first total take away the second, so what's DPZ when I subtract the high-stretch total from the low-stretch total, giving 19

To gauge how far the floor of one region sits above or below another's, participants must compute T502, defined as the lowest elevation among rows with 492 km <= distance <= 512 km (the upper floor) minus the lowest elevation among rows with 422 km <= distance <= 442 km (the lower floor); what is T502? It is -9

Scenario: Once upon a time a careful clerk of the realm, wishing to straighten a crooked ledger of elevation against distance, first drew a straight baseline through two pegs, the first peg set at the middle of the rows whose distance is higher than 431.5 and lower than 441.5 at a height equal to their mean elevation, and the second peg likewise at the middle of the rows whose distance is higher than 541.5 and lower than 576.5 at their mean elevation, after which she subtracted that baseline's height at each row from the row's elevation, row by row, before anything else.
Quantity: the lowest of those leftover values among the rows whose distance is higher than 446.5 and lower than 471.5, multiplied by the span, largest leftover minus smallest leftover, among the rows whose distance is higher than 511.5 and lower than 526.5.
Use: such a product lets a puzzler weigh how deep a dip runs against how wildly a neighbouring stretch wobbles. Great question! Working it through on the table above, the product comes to -22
